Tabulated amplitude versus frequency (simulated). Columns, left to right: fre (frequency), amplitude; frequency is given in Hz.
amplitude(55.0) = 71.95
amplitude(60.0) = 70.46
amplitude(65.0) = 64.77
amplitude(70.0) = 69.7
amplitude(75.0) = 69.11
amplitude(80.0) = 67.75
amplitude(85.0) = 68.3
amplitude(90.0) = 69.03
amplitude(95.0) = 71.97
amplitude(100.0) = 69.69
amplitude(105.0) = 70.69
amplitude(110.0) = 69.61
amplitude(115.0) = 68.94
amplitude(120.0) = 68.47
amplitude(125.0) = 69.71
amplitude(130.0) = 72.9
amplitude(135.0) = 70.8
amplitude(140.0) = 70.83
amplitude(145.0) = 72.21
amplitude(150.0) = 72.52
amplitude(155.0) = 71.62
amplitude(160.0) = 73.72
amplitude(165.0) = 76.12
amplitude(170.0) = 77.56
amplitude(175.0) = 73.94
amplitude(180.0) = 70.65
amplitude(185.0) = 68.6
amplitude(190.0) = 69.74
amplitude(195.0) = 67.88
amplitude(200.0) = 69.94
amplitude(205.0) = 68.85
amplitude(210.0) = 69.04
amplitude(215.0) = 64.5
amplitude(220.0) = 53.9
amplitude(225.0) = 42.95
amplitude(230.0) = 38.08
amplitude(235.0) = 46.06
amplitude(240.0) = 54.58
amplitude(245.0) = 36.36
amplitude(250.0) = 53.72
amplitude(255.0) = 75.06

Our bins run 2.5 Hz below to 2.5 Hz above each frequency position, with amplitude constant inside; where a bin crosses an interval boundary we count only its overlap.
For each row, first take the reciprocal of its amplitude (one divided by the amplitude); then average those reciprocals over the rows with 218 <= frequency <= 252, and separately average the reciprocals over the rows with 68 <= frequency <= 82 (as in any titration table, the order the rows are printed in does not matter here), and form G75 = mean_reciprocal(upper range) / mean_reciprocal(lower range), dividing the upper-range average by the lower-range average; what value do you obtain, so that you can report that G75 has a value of 1.52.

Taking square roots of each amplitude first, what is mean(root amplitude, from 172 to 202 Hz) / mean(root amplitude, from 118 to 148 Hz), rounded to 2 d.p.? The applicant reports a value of 1.00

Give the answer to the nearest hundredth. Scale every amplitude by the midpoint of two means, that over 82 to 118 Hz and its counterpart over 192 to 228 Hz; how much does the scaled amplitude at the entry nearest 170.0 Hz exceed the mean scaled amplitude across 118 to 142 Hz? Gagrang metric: 0.11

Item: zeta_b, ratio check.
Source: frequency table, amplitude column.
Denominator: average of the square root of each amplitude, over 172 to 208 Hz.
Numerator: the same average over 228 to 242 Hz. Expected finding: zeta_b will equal 0.81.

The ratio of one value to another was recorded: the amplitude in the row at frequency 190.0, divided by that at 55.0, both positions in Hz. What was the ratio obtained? 0.97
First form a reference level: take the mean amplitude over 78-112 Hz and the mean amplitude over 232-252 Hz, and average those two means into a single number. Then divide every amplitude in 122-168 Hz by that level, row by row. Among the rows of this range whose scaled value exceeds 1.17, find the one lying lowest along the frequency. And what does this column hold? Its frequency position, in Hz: 125.0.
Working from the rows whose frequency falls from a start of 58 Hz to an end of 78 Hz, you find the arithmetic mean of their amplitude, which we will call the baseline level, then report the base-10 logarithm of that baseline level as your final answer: 1.84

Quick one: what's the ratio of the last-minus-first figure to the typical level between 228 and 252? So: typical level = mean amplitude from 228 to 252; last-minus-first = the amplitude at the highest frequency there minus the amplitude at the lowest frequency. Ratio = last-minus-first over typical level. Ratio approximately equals 0.34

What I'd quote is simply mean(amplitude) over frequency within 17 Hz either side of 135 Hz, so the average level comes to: 71.1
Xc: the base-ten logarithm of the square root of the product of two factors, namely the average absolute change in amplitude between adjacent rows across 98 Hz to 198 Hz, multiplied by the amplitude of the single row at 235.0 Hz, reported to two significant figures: 0.93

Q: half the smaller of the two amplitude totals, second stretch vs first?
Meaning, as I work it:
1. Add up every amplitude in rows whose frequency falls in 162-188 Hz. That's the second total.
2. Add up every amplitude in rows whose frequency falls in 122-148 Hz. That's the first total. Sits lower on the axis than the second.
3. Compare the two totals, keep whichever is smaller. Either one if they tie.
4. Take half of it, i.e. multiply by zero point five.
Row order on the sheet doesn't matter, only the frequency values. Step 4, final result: 178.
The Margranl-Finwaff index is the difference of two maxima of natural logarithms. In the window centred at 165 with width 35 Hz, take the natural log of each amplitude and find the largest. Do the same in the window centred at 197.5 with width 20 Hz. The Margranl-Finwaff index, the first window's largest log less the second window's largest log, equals 0.10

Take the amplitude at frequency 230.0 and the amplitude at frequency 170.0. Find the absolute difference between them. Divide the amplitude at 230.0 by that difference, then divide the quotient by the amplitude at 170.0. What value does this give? 0.01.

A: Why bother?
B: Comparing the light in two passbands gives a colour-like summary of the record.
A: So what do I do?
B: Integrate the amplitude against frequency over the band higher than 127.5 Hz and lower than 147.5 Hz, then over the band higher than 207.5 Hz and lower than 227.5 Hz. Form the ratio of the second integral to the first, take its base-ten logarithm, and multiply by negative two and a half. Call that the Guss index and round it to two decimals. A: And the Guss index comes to 0.24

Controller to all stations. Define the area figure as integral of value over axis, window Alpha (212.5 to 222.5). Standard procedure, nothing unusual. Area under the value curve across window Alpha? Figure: 592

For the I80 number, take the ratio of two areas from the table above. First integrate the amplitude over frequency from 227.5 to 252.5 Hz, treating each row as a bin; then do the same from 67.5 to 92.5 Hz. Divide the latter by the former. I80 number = 1.50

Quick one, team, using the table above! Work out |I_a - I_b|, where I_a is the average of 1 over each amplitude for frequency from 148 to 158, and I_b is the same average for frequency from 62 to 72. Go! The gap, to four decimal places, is 0.0010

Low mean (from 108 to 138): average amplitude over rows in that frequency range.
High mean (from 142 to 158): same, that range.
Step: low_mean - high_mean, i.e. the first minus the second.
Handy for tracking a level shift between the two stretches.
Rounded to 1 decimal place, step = -2.0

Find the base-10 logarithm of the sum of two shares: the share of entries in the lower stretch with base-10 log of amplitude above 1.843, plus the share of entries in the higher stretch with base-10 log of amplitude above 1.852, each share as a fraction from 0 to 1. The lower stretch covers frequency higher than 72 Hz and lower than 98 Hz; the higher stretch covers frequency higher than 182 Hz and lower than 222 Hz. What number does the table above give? -0.70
